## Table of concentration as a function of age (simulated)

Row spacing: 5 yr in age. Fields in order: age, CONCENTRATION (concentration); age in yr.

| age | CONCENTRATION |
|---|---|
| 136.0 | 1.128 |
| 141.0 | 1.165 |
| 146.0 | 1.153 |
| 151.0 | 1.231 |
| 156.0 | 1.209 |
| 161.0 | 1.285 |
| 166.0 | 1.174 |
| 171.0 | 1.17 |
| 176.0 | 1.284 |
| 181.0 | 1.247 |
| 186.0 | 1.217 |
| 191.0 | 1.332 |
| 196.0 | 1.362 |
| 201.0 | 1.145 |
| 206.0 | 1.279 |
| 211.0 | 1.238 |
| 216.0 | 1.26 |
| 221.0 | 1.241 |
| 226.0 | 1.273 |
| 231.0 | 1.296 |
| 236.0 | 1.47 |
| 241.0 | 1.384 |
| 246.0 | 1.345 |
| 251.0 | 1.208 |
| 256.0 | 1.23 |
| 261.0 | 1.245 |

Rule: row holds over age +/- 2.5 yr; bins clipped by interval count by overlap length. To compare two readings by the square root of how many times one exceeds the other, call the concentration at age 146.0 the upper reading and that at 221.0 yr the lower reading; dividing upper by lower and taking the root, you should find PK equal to 0.96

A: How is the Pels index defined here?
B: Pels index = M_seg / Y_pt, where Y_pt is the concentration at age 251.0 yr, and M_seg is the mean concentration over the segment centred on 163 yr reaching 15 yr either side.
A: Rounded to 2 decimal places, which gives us 1.01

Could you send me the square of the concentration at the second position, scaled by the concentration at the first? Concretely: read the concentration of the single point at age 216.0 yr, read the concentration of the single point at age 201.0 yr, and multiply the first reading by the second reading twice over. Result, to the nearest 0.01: 1.65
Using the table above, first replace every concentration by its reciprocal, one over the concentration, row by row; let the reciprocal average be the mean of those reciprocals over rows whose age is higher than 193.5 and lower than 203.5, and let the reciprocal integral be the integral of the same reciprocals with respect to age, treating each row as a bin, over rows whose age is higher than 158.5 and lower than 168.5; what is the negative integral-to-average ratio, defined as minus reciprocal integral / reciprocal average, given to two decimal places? -10.14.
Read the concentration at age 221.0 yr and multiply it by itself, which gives 1.54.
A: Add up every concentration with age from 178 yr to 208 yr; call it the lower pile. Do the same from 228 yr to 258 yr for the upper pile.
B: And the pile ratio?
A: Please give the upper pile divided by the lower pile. 1.05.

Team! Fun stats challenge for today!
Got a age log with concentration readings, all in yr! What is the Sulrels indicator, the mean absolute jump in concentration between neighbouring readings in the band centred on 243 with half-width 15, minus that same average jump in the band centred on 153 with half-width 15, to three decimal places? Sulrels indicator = 0.032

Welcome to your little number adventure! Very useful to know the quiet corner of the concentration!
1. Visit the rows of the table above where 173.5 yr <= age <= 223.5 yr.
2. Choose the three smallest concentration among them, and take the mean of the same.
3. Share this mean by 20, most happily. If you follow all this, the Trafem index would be 0.0600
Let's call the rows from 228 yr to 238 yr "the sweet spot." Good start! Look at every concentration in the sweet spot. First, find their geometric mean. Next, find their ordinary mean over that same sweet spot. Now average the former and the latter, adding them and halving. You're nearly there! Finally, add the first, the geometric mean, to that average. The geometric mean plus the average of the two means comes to 2.76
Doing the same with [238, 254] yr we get 2.62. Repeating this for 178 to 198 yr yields 2.58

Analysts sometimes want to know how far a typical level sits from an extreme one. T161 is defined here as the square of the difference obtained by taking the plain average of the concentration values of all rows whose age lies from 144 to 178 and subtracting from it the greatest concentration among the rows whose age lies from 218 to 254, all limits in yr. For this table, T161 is 0.065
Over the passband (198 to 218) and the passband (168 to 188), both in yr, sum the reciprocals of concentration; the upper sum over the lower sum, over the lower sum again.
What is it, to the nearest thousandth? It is 0.307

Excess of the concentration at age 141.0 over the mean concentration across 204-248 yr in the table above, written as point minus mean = -0.14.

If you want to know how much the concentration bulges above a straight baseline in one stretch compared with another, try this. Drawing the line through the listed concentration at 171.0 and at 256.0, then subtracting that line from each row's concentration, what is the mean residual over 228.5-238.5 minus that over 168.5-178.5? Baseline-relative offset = 0.114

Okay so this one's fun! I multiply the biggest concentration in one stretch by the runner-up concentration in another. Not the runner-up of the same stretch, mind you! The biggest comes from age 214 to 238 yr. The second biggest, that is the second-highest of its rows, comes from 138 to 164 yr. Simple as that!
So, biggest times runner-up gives 1.81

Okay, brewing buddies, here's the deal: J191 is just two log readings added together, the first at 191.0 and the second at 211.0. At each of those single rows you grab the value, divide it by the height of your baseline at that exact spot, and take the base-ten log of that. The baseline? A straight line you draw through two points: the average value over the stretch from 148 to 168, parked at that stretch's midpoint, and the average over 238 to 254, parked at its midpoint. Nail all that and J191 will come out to 0.011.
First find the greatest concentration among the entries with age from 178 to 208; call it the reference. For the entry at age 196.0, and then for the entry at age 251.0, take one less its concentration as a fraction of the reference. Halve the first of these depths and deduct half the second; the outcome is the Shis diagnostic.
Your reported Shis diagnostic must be -0.06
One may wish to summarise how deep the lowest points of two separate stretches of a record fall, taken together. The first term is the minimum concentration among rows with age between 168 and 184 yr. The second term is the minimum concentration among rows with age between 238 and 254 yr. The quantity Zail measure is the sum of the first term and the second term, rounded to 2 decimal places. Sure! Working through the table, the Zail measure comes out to 2.38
